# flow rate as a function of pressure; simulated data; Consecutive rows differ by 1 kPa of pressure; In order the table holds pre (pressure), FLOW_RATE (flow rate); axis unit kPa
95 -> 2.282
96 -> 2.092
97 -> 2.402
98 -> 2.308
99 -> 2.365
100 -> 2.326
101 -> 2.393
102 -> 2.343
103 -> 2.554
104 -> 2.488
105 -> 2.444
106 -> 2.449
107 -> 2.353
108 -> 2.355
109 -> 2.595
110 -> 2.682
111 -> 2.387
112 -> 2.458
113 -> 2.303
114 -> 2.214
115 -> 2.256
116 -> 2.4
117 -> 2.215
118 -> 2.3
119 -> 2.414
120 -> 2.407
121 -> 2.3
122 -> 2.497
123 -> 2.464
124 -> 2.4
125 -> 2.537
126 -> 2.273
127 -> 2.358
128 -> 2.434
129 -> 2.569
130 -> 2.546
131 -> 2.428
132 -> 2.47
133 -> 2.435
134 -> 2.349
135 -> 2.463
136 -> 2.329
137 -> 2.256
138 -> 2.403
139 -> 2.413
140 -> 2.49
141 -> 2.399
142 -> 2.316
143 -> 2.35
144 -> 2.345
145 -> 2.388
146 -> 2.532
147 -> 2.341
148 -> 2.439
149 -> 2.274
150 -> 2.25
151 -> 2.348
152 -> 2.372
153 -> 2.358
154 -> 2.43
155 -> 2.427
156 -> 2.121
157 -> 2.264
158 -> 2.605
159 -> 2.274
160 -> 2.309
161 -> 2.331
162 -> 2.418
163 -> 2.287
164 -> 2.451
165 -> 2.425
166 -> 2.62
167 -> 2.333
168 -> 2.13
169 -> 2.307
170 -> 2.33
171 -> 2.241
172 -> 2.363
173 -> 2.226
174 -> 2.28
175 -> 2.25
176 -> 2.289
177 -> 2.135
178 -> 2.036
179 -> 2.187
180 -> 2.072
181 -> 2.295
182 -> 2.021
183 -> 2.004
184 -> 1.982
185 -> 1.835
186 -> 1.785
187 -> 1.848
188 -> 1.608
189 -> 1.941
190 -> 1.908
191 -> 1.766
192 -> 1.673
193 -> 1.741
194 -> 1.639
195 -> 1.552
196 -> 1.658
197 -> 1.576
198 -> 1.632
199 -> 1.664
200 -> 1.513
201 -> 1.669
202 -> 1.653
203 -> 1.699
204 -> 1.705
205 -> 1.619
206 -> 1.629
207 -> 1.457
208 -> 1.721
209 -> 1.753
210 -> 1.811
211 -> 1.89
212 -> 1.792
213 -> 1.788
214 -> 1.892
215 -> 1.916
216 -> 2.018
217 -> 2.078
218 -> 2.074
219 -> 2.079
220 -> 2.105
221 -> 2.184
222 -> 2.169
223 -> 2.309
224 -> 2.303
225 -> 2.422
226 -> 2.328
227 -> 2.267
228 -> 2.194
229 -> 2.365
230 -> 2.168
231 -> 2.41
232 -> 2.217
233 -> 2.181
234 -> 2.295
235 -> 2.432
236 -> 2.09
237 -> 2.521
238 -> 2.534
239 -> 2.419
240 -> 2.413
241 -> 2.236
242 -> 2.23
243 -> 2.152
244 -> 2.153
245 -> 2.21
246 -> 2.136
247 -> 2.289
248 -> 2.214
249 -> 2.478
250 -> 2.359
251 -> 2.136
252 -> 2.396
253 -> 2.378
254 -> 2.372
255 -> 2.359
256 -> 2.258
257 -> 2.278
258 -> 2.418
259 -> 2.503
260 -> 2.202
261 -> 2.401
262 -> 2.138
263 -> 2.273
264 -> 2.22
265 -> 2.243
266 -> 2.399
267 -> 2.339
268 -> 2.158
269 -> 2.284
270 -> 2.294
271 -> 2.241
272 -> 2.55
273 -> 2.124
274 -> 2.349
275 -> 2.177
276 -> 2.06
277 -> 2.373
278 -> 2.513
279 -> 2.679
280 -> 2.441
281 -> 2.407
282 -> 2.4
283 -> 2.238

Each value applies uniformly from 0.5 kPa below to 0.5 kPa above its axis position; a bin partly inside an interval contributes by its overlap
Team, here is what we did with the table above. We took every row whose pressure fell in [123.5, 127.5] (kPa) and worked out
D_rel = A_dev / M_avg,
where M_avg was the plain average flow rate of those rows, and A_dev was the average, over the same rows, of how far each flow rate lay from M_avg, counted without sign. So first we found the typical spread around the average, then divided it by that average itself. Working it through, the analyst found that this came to 0.032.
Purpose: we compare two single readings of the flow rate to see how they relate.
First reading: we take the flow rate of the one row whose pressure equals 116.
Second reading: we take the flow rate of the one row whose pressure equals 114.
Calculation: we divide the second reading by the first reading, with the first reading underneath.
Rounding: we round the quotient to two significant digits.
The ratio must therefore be 0.92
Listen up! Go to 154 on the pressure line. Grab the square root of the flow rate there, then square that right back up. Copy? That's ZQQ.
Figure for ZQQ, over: 2.43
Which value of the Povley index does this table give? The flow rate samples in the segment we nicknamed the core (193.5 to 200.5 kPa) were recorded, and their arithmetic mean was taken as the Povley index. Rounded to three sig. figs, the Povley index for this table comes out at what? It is 1.60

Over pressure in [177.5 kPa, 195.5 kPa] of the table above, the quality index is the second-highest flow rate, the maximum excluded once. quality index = 2.187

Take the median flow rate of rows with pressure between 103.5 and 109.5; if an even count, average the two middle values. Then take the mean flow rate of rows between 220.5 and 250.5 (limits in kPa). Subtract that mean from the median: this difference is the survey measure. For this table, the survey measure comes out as 0.2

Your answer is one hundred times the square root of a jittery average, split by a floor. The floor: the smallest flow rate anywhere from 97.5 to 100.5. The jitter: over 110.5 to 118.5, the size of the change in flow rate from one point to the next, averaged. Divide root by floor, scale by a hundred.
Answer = 14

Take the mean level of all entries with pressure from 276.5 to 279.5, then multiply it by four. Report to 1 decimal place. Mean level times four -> 10.1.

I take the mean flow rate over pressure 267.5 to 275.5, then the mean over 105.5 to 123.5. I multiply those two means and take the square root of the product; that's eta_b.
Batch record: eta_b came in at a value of 2.33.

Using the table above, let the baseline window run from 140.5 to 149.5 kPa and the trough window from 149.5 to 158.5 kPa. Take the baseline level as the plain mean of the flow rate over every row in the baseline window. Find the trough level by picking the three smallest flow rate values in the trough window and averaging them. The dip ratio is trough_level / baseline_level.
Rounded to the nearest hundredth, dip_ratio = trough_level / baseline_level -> 0.93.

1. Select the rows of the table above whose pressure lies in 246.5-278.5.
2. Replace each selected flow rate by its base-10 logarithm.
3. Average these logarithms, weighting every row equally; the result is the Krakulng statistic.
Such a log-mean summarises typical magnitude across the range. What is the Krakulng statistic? 0.362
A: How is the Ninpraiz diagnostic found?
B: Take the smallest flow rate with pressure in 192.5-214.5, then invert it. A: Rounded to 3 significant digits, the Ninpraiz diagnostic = 0.686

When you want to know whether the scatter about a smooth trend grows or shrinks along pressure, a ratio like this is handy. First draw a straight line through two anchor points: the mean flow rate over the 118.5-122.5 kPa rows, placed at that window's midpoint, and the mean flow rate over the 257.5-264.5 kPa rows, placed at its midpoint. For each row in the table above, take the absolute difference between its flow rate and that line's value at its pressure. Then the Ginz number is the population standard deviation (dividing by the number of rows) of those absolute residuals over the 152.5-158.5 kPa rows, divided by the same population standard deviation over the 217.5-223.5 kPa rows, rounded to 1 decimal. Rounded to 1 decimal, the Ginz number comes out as 1.1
